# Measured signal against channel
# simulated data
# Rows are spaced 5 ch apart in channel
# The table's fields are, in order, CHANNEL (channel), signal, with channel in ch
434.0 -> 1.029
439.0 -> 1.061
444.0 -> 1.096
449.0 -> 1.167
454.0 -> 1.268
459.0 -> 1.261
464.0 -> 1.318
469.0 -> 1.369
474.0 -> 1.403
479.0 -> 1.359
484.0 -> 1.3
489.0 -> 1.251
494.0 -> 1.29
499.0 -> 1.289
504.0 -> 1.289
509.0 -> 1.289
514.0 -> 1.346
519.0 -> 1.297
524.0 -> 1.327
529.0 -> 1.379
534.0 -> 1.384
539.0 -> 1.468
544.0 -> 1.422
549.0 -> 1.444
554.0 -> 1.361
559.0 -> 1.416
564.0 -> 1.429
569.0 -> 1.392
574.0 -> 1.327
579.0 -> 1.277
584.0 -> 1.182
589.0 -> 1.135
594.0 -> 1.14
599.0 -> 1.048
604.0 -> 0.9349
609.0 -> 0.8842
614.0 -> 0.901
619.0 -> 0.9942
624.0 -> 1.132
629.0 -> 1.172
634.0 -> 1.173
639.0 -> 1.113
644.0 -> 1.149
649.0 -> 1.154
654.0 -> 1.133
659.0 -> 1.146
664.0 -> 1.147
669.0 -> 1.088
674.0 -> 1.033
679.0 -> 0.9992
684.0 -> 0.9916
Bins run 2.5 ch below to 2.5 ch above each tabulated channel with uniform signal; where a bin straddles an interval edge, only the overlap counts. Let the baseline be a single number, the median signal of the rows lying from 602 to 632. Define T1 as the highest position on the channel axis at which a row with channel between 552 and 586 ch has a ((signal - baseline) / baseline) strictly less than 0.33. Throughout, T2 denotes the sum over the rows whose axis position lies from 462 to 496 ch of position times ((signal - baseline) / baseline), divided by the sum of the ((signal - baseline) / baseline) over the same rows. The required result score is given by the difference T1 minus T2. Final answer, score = 105.8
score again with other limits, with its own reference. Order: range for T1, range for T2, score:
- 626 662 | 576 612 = 75.4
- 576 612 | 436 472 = 150.9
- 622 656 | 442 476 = 191.8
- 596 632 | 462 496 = 150.8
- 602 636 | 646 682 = -26.2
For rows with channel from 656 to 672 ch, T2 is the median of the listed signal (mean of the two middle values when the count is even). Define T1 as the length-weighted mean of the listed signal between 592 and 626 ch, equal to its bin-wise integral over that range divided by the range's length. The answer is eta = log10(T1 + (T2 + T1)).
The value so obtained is 0.498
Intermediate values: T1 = 1.00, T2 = 1.15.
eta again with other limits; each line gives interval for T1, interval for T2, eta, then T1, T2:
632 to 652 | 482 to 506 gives 0.554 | 1.15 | 1.29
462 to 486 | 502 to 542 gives 0.606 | 1.35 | 1.34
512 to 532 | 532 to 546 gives 0.613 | 1.34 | 1.42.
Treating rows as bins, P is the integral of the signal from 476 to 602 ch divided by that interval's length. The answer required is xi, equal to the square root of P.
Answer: 1.15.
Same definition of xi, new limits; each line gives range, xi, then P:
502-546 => 1.16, 1.36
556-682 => 1.07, 1.14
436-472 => 1.10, 1.22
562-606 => 1.10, 1.21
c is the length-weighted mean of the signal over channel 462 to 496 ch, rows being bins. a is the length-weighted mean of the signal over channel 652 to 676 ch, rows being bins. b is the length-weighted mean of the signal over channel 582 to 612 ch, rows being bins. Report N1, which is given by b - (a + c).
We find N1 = -1.4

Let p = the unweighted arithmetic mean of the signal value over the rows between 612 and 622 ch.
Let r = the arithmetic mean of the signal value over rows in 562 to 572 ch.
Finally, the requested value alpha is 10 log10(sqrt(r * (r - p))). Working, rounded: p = 0.95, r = 1.41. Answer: -0.9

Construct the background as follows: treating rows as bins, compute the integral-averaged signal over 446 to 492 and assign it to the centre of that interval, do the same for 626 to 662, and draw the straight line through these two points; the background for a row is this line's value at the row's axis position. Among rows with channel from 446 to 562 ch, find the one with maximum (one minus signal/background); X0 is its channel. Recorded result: 449.0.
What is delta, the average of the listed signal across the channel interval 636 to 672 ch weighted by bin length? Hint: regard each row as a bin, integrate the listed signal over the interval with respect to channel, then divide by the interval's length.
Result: 1.1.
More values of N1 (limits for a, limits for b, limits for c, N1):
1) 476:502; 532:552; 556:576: -1.3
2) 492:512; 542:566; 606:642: -0.9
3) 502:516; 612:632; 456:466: -1.5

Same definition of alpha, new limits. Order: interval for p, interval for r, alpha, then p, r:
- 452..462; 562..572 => -3.4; 1.26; 1.41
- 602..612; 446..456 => -2.1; 0.91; 1.22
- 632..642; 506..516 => -3.2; 1.14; 1.32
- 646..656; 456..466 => -3.6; 1.14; 1.29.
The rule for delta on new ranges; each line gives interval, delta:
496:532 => 1.3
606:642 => 1.1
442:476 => 1.3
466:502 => 1.3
